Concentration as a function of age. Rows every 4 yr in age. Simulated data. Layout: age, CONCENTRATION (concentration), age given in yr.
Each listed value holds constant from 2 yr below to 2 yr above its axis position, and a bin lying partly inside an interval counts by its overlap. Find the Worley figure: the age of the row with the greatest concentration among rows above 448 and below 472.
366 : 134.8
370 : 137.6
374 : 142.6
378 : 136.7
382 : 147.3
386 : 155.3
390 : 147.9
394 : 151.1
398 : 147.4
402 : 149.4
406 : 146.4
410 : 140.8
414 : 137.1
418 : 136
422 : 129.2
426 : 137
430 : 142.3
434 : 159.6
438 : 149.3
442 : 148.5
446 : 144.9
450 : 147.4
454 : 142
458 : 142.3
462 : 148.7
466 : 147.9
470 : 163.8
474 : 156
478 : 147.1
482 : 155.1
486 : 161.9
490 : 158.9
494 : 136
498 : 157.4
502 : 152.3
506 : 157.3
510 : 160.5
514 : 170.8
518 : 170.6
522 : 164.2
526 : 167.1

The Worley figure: 470 yr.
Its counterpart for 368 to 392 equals 386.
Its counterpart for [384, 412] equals 386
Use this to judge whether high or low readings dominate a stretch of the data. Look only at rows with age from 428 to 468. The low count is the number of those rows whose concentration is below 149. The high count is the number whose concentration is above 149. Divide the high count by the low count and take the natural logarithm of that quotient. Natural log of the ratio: -1.4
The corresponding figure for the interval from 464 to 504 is 0.8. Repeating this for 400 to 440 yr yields -0.8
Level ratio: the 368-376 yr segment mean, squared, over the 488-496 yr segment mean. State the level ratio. 133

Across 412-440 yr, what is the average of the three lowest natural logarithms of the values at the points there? 4.90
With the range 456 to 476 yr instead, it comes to 4.99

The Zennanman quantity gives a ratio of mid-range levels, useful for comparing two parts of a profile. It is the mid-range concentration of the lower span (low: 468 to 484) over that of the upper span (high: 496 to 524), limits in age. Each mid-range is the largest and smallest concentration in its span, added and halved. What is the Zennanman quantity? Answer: 0.962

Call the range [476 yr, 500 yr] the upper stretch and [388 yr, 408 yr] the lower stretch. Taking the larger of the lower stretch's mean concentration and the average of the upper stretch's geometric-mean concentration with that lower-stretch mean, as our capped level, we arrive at 150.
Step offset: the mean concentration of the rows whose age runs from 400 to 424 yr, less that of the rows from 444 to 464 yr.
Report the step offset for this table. -5.2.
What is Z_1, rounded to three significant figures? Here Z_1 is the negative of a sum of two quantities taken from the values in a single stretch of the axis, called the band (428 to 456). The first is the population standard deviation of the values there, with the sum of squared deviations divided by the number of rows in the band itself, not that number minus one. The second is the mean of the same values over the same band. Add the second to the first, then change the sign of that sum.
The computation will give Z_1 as -153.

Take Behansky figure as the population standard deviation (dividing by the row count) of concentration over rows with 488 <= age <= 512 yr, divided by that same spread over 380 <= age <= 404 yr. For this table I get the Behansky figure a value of 3.0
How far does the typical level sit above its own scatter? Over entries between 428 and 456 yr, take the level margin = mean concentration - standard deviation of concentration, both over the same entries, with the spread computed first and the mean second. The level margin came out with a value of 142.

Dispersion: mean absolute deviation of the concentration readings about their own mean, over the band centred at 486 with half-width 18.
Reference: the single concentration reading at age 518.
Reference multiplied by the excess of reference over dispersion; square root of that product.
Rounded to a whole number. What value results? 168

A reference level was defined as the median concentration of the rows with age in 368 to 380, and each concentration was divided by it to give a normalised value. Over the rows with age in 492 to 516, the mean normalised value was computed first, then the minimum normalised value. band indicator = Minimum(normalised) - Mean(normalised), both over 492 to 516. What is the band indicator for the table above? -0.14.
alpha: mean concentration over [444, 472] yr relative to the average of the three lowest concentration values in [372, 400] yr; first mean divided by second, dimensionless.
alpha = 1.04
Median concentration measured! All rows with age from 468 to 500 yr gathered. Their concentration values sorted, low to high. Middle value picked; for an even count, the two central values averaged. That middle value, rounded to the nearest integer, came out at 157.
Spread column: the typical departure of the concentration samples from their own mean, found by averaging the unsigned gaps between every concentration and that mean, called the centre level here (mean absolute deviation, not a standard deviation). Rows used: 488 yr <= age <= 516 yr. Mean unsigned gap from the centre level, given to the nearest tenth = 6.9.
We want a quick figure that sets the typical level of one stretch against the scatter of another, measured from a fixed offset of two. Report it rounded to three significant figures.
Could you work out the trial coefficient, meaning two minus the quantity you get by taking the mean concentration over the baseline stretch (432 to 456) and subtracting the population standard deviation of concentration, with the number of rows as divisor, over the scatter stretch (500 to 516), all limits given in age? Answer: -140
